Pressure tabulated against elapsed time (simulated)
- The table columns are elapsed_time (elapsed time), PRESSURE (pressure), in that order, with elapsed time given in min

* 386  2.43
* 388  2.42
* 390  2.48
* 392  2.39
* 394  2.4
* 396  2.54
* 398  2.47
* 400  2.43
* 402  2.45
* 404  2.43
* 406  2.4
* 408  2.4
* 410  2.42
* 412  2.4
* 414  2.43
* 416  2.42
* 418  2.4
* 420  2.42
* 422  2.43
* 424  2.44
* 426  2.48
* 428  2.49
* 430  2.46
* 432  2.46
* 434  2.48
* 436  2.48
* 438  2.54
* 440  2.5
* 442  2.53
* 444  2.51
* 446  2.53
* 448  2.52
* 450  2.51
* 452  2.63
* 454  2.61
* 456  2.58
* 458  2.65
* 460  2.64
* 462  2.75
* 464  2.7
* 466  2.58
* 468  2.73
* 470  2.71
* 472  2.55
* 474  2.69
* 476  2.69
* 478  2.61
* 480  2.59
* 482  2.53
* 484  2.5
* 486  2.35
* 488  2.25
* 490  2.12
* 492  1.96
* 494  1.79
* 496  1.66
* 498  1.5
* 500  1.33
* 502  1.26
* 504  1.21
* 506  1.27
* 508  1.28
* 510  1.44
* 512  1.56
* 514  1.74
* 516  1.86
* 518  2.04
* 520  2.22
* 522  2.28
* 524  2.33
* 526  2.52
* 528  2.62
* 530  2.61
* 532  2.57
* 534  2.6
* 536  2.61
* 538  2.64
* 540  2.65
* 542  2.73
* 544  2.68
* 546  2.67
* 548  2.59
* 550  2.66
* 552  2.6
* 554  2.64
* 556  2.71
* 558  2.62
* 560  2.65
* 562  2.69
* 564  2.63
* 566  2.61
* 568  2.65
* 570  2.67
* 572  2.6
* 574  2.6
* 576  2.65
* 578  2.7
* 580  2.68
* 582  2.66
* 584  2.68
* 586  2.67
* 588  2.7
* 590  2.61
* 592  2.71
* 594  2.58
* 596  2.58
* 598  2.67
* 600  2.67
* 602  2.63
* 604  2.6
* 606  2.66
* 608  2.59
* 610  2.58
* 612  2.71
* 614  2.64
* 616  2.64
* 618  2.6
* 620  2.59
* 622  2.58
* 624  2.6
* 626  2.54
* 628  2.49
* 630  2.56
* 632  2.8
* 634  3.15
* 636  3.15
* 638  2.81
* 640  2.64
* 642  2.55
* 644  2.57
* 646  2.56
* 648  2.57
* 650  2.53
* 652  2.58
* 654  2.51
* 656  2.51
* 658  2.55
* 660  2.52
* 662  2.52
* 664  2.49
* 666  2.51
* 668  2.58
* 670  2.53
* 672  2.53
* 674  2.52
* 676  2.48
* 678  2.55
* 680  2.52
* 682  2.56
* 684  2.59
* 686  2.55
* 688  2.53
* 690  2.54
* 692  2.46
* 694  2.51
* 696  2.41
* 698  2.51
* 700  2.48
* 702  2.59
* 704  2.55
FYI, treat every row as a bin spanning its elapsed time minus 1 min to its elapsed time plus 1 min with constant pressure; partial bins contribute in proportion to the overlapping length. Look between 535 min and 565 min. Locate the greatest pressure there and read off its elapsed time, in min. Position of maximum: 542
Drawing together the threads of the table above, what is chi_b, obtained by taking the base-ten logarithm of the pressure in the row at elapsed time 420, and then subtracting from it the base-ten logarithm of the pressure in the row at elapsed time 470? -0.049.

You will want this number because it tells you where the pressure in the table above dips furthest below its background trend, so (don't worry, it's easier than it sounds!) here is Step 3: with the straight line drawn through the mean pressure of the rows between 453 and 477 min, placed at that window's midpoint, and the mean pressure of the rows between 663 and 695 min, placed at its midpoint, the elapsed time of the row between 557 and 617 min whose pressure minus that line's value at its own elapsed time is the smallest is 594 min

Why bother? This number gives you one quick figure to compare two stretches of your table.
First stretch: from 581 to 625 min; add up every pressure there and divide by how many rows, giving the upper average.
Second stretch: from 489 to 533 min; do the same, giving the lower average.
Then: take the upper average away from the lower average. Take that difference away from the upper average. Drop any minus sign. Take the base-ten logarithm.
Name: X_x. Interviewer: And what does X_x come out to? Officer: 0.53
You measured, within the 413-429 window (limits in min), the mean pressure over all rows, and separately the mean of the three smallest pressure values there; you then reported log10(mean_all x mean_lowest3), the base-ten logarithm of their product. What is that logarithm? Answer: 0.77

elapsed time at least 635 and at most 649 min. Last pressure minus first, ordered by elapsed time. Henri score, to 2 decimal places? -0.58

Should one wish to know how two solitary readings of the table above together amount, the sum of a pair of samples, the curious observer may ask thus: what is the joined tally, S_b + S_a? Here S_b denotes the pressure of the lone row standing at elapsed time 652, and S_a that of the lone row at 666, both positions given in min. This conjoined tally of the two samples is 5.1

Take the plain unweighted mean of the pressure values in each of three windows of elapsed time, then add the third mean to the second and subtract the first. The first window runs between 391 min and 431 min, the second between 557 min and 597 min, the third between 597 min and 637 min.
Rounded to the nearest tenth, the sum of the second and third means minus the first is 2.9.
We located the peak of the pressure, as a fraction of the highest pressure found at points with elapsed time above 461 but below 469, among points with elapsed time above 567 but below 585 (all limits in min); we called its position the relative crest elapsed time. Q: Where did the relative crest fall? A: 578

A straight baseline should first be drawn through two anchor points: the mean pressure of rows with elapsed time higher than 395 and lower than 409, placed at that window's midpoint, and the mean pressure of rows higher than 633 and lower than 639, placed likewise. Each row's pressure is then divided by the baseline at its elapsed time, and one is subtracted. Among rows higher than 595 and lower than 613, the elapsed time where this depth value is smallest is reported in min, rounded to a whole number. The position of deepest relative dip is 610 min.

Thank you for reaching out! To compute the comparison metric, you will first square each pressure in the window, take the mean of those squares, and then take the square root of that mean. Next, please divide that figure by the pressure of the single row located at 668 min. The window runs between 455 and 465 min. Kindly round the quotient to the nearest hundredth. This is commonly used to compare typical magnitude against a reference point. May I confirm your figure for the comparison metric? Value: 1.03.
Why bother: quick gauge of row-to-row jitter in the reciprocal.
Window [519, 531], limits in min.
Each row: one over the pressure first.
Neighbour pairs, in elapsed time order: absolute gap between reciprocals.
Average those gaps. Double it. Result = 0.0281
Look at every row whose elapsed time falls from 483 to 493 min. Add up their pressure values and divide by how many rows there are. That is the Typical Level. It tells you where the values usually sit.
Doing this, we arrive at 2.24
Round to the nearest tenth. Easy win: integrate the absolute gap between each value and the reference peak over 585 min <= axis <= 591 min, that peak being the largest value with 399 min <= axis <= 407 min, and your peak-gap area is 1.3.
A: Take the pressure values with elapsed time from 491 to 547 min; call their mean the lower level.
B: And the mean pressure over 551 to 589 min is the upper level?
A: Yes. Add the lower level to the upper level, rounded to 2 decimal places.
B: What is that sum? 4.71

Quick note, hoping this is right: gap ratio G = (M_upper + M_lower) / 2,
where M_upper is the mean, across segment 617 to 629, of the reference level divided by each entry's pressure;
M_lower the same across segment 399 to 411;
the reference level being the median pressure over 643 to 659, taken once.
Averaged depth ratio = 1.03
